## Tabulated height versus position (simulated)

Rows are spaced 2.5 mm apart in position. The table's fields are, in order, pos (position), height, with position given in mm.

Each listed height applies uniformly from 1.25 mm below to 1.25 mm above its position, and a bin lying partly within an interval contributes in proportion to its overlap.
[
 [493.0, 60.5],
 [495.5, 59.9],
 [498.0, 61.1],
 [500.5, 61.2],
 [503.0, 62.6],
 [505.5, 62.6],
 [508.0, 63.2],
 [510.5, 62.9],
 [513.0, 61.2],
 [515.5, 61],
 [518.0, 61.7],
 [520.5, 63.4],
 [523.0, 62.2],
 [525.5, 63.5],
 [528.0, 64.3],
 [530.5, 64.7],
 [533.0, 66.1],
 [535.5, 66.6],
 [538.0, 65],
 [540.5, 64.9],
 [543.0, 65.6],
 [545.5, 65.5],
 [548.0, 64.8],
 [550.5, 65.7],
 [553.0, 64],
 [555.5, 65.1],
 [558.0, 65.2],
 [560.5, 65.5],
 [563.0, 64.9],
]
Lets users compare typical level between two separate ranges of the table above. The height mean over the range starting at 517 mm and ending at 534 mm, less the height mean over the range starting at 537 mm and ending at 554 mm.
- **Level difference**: -1.4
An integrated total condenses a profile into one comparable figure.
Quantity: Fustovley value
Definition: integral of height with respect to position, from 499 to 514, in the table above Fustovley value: 934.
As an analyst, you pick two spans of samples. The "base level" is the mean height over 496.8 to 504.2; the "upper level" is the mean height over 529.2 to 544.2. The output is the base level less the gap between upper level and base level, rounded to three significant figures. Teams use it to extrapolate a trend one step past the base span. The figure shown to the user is 57.8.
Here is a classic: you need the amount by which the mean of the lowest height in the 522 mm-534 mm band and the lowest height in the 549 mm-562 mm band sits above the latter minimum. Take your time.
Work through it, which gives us -0.9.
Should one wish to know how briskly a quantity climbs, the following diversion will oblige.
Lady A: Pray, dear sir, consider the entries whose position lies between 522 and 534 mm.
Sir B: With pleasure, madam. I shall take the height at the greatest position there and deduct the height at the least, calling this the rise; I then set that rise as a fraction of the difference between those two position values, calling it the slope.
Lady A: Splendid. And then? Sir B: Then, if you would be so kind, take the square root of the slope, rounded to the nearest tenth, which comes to 0.6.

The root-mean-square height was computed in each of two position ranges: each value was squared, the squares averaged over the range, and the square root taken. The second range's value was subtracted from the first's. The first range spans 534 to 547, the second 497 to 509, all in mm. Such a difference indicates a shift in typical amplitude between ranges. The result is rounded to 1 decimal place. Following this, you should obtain 3.4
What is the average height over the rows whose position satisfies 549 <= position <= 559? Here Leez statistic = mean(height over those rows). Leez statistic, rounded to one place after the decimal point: 65.0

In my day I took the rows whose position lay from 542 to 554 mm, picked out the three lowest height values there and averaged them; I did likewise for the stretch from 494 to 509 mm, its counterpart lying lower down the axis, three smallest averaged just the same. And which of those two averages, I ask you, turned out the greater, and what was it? 64.8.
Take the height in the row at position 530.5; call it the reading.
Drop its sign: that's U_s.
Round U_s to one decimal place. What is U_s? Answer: 64.7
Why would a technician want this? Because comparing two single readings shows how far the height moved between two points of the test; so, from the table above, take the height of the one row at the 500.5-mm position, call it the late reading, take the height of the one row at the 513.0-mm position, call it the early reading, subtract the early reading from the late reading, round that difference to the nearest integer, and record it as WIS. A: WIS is 0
